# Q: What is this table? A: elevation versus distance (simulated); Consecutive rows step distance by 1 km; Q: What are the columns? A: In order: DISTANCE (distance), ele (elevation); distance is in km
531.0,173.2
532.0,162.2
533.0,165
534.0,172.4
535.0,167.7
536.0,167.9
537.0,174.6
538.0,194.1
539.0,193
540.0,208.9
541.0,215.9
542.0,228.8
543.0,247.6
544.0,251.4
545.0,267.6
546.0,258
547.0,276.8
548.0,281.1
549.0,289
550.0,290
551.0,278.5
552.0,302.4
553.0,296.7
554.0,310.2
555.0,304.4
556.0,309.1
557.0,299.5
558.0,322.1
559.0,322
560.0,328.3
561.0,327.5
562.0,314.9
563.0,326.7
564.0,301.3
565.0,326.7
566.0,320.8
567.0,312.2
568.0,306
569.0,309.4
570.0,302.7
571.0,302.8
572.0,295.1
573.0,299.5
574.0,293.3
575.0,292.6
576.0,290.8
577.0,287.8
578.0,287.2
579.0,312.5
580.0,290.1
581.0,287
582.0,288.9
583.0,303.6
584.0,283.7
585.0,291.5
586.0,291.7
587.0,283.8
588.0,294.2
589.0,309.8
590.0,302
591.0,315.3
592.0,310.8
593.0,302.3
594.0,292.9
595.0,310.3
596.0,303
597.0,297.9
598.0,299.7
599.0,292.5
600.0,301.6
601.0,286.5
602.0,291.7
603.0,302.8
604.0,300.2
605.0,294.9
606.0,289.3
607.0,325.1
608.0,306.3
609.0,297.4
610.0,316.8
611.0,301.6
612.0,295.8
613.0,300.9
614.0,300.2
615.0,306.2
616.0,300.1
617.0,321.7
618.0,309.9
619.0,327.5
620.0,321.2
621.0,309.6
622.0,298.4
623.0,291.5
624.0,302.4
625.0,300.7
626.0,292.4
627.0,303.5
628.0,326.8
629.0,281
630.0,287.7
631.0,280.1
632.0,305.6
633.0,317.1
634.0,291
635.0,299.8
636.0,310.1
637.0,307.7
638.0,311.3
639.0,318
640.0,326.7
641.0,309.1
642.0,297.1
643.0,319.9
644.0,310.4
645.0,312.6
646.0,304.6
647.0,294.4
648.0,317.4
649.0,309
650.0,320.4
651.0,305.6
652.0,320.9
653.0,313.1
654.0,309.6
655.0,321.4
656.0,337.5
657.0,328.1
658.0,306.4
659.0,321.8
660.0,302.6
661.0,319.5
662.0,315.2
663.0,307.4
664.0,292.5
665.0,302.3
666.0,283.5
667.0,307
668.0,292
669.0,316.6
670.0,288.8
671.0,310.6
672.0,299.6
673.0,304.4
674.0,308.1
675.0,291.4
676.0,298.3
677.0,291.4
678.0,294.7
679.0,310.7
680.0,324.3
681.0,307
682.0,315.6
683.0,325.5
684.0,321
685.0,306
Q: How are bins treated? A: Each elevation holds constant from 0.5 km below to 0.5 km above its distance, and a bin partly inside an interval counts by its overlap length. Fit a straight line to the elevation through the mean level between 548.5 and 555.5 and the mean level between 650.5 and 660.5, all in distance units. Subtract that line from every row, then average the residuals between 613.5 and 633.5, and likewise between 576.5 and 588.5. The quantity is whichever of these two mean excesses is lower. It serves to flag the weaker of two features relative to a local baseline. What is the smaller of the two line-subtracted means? -10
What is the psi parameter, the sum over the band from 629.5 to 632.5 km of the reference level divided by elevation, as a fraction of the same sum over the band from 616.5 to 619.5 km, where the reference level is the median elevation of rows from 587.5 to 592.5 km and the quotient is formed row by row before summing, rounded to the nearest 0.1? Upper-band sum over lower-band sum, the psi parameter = 1.1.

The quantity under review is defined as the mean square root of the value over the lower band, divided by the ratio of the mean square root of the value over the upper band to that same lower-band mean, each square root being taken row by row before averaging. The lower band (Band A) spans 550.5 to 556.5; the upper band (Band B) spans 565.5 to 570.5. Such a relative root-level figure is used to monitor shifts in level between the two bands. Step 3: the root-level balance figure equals 17.0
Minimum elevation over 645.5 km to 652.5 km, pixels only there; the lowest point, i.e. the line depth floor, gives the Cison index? 294.4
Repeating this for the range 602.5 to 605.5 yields 294.9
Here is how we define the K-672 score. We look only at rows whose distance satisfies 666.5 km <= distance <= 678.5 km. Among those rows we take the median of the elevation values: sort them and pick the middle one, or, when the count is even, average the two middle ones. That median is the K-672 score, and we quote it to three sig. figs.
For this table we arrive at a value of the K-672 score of 299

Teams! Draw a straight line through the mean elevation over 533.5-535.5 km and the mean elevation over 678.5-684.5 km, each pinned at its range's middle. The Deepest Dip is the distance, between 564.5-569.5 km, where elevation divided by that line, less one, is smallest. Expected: 568.0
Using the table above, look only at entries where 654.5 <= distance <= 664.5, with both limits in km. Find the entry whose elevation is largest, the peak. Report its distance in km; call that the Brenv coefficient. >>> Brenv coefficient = 656.0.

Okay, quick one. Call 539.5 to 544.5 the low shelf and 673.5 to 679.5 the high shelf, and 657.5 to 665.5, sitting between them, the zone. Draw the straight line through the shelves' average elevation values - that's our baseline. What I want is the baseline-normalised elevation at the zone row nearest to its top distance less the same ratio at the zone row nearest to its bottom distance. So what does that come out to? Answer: -0.03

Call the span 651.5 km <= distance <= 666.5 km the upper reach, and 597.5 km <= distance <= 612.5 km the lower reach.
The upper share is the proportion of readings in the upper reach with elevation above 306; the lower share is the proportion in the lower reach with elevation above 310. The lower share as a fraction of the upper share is 0.18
